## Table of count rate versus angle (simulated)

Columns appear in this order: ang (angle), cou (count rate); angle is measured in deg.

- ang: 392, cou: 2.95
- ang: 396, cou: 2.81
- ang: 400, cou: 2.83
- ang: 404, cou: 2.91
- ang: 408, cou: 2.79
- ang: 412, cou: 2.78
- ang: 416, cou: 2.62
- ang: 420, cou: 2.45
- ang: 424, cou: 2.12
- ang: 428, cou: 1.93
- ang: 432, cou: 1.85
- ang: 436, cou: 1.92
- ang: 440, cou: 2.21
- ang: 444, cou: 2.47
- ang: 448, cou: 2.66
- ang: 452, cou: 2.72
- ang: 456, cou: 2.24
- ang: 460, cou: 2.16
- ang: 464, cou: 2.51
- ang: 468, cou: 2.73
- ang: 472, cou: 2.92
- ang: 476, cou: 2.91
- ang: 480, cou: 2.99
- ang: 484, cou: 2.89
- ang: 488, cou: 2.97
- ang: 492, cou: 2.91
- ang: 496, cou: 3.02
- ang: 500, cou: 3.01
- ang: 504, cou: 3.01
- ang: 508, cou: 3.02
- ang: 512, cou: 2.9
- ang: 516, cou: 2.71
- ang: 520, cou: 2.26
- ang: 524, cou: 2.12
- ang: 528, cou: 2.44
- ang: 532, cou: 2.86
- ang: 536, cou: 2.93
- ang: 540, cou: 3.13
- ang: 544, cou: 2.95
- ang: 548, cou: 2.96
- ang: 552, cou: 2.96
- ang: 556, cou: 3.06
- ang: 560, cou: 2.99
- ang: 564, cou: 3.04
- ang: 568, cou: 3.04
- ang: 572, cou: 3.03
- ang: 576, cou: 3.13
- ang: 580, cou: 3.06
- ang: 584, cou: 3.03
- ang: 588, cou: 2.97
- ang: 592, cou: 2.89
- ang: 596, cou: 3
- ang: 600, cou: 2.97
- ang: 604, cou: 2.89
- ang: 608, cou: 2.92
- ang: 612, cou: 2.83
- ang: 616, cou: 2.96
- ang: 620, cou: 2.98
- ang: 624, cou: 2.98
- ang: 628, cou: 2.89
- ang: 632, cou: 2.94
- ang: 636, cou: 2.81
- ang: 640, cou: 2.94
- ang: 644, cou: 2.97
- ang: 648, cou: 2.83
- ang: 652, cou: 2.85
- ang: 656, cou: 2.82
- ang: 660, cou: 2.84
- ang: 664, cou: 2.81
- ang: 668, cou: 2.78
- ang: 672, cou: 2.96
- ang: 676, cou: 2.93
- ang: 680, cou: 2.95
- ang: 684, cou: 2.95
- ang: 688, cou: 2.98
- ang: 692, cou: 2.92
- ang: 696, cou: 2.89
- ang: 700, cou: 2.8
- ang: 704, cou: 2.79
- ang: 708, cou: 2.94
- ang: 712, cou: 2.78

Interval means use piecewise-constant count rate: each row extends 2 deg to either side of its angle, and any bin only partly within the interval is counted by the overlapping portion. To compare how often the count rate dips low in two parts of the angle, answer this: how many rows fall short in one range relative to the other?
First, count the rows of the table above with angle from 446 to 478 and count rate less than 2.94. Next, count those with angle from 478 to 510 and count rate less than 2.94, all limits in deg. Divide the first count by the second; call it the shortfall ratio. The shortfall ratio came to 4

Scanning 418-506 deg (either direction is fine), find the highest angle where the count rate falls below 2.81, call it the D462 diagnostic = 468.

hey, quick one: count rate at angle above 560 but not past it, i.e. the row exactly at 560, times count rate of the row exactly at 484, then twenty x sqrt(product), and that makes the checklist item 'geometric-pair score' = 59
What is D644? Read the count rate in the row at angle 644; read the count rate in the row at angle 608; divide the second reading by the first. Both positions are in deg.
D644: 1.0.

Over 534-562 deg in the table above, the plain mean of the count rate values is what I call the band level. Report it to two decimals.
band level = 3.00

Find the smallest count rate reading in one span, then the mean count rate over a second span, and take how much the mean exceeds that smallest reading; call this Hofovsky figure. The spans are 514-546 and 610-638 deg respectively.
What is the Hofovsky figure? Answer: 0.79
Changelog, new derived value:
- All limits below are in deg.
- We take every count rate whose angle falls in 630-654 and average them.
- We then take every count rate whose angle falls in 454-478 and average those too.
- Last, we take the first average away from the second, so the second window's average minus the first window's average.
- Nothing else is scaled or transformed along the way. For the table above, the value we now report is -0.31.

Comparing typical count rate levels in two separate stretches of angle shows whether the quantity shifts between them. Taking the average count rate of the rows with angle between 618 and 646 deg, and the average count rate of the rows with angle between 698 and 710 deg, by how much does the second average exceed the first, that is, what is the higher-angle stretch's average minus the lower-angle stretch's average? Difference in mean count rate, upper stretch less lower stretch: -0.09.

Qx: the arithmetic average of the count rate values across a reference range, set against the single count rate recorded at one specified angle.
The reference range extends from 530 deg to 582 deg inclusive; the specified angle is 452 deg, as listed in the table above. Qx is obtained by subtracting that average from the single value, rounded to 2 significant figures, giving -0.29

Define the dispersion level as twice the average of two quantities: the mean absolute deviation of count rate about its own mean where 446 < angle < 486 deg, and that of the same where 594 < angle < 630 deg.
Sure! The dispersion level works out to 0.272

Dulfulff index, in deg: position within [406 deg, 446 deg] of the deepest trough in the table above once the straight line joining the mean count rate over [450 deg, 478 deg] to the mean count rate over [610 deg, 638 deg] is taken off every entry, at 432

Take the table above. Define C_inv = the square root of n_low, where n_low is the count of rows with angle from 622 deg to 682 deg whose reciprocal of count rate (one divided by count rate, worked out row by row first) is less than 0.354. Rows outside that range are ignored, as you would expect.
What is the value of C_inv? 3.3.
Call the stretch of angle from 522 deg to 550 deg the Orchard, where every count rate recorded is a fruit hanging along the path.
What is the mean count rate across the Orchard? 2.77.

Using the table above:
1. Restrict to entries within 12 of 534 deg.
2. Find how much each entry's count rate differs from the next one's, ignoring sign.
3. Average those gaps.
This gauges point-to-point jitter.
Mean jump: 0.238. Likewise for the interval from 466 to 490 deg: 0.092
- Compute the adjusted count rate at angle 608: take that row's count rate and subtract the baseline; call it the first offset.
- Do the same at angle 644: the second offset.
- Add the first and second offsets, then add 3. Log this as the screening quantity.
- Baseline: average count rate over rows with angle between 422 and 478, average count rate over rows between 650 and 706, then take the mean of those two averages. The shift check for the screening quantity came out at 3.63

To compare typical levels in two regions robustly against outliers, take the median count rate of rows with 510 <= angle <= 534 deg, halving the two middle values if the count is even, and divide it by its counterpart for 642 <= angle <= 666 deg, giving 0.91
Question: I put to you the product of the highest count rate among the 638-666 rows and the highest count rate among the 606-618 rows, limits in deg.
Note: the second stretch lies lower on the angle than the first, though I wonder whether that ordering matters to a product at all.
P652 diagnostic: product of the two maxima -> 8.8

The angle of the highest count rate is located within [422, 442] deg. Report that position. 440 deg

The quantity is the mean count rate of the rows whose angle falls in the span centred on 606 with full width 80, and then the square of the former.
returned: 8.8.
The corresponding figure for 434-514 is 7.3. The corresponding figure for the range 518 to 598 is 8.4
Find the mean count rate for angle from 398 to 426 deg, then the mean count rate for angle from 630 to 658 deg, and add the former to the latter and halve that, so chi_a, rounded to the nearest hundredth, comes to 2.76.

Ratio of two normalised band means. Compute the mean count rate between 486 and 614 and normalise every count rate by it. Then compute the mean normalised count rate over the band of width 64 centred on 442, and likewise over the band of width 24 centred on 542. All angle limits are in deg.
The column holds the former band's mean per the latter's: 0.81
